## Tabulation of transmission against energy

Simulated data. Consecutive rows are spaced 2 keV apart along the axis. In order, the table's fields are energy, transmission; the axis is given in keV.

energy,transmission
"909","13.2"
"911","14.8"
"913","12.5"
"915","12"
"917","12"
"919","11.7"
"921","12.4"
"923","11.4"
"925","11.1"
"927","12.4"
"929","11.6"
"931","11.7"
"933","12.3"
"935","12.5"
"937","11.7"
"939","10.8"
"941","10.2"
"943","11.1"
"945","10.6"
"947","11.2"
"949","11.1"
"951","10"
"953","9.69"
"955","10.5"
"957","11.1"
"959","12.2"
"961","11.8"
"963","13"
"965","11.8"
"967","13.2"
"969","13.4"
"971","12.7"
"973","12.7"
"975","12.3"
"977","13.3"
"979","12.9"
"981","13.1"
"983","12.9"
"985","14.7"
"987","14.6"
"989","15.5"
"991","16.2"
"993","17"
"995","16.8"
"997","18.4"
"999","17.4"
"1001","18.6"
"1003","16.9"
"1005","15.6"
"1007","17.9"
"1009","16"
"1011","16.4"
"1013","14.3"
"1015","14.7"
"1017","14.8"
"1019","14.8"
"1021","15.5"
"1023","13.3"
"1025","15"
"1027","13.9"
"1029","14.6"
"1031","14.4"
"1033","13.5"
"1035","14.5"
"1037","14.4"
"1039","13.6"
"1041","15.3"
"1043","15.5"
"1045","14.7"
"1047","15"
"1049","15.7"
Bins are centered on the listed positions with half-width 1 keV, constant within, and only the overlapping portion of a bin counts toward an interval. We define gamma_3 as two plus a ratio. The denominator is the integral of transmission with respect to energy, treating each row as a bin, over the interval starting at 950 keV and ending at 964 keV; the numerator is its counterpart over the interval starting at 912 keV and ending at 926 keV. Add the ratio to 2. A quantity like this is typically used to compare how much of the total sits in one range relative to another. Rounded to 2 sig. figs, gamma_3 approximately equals 3.1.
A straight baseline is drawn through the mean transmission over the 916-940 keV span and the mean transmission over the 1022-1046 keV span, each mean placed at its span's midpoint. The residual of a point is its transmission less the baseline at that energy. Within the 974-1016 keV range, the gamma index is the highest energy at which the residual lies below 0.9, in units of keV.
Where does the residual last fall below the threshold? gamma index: 1015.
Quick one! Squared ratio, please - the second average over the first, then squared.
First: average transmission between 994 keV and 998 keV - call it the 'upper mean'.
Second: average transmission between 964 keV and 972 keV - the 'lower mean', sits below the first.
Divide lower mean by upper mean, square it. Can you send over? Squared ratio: 0.53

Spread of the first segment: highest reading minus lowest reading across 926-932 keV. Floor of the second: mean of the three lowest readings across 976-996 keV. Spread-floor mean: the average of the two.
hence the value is 6.9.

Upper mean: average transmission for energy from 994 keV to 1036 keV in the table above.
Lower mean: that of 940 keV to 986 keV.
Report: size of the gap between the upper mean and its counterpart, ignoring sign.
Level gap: 3.6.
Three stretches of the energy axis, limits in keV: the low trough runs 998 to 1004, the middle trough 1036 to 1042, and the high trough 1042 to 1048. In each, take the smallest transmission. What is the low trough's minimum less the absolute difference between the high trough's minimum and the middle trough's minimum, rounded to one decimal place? 15.8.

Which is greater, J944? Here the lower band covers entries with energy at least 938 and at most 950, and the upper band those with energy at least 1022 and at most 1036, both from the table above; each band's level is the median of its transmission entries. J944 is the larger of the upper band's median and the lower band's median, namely 14.4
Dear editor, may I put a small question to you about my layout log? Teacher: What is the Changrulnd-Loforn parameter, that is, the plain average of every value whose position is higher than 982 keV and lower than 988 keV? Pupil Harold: 14.1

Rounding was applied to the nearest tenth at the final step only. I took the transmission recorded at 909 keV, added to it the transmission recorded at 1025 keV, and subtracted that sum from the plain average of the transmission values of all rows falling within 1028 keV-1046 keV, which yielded -13.7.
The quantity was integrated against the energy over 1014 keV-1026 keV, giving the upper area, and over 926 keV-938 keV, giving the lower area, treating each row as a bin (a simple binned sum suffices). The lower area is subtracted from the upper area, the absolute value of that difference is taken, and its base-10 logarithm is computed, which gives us 1.5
